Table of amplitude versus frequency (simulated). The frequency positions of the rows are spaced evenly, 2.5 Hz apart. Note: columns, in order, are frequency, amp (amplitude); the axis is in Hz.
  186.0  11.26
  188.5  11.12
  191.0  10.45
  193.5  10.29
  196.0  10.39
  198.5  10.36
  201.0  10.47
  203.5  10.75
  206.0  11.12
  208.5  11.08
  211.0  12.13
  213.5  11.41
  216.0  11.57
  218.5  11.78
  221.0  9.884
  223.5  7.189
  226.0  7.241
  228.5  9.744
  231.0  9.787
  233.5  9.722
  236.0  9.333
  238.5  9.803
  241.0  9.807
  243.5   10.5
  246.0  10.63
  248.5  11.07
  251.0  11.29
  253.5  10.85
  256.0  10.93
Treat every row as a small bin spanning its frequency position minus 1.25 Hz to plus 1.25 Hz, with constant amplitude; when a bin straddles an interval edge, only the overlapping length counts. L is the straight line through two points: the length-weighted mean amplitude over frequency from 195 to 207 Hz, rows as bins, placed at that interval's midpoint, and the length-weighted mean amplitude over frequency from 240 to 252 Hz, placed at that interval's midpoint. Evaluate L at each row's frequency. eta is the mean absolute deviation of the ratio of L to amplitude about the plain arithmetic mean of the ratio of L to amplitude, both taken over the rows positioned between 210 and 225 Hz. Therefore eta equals 0.165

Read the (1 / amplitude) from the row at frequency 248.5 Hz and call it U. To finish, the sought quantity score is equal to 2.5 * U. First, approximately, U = 0.090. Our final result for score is 0.226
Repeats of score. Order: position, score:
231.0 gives 0.255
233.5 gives 0.257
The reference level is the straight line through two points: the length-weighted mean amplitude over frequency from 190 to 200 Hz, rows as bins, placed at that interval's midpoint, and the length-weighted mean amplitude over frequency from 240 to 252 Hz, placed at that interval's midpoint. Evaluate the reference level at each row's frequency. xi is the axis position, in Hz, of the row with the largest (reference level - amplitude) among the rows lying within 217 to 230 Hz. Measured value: 223.5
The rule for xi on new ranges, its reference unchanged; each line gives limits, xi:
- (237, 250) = 241.0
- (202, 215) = 203.5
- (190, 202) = 193.5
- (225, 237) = 226.0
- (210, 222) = 221.0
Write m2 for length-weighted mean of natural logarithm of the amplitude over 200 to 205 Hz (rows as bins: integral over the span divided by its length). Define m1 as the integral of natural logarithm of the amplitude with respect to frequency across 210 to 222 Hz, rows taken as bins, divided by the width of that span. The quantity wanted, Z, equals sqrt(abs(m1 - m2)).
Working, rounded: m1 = 2.43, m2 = 2.36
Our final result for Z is 0.25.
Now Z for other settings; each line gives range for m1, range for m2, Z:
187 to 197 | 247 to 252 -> 0.23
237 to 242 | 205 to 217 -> 0.40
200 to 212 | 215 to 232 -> 0.41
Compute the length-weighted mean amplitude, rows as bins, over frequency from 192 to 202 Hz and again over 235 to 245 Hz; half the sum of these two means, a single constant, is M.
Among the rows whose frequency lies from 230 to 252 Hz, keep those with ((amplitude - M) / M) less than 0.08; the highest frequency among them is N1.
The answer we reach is 246.0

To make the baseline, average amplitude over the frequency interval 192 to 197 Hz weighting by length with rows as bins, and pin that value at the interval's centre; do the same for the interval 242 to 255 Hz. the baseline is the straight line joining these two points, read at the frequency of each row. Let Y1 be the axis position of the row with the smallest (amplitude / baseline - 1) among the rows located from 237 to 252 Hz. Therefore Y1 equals 241.0 Hz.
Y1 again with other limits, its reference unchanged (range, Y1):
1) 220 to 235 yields 223.5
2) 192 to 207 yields 193.5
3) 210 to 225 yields 223.5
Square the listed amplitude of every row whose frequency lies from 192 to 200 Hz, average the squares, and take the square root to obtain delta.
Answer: 10.3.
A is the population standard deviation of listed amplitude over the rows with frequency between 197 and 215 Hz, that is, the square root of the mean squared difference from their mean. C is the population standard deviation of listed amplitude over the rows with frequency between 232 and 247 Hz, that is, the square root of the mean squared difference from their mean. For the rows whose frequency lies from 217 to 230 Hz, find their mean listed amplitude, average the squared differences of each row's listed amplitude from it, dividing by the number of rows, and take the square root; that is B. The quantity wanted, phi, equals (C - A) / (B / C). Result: 0.0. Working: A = 0.6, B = 1.7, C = 0.5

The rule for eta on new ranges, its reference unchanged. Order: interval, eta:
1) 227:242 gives 0.014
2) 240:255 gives 0.036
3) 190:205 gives 0.010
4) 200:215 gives 0.033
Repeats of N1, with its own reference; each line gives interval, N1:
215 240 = 238.5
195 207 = 203.5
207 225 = 223.5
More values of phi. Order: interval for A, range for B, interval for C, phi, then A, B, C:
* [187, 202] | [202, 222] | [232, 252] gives 0.4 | 0.3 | 0.6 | 0.7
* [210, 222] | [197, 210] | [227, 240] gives -0.3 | 0.8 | 0.3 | 0.2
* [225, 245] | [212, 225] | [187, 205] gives -0.1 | 0.9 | 1.7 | 0.3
